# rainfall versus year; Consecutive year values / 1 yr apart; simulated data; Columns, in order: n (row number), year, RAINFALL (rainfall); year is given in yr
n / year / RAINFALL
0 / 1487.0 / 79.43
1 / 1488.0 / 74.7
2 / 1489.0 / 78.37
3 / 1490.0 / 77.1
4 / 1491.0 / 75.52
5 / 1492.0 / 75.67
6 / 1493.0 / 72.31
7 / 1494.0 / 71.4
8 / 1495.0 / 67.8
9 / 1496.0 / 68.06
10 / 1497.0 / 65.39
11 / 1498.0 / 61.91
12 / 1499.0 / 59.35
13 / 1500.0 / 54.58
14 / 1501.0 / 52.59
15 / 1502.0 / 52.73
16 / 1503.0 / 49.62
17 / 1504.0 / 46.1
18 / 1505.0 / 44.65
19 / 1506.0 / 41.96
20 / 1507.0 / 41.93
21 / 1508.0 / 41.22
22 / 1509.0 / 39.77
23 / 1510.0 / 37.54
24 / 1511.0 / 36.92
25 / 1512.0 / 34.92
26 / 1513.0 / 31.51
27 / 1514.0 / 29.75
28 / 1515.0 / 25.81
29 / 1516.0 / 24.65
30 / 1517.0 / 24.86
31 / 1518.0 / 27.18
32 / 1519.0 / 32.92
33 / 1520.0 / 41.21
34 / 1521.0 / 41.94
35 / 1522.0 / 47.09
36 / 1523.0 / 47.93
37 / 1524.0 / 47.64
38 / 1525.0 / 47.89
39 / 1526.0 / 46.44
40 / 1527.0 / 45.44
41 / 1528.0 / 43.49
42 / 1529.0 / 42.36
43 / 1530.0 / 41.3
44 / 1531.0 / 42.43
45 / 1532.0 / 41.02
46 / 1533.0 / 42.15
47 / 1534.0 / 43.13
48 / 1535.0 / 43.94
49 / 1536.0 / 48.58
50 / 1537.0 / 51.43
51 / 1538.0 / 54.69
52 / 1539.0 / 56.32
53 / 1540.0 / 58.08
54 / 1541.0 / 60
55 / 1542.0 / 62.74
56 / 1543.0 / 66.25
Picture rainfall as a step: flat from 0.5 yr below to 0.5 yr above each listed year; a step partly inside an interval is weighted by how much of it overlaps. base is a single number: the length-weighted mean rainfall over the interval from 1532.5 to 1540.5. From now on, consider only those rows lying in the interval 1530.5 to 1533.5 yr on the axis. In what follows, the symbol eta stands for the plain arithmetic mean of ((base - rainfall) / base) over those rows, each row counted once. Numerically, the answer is 0.16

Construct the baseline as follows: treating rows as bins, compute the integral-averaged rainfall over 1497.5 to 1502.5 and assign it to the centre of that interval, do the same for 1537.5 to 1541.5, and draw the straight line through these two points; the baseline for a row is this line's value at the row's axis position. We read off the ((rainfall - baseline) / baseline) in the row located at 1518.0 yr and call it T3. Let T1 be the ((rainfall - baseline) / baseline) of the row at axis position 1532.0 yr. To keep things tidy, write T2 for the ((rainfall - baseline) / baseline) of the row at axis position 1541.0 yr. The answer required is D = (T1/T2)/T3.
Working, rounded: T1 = -0.281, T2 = 0.05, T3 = -0.52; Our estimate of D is 12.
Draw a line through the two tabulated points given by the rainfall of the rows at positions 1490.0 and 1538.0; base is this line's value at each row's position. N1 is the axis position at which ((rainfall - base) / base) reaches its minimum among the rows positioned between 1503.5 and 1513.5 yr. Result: 1513.0 yr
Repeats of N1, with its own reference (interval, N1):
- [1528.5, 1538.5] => 1530.0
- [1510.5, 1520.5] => 1516.0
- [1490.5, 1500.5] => 1500.0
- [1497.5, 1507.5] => 1506.0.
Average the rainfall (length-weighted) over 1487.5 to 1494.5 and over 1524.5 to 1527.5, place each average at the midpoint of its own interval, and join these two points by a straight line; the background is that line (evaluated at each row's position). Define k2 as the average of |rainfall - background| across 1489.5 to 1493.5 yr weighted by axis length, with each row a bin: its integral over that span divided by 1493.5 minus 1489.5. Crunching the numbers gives 1.1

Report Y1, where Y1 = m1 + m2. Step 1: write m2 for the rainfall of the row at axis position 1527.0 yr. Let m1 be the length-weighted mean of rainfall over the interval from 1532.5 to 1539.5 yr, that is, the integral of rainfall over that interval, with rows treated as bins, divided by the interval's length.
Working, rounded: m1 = 49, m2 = 45.44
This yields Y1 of 94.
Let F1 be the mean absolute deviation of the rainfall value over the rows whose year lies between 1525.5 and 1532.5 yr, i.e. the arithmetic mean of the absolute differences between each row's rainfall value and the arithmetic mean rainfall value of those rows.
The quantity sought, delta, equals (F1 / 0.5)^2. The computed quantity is 11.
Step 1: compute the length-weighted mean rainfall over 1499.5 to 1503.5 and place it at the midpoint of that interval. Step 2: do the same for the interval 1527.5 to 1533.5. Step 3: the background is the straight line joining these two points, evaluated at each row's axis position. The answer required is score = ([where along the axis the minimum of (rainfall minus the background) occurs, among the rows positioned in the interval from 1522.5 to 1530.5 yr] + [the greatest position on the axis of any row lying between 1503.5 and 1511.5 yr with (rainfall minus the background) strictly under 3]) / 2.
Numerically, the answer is 1520.5 yr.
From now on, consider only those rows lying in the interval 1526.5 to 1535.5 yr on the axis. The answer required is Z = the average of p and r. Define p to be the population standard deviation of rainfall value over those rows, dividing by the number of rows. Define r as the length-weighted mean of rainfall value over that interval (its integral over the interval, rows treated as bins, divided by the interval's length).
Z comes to 22.0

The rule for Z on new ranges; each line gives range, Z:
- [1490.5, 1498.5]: 37.1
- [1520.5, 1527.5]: 24.2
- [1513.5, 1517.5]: 14.2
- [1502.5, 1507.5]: 23.9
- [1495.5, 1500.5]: 33.3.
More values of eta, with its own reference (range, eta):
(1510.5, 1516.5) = 0.39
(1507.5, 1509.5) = 0.19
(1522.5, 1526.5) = 0.05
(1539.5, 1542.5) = -0.21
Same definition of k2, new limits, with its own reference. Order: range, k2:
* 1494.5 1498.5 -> 4.8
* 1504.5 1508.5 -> 20.0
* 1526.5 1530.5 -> 1.4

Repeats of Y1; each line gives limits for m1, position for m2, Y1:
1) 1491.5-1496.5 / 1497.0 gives 136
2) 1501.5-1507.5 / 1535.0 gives 90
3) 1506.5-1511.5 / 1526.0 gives 86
